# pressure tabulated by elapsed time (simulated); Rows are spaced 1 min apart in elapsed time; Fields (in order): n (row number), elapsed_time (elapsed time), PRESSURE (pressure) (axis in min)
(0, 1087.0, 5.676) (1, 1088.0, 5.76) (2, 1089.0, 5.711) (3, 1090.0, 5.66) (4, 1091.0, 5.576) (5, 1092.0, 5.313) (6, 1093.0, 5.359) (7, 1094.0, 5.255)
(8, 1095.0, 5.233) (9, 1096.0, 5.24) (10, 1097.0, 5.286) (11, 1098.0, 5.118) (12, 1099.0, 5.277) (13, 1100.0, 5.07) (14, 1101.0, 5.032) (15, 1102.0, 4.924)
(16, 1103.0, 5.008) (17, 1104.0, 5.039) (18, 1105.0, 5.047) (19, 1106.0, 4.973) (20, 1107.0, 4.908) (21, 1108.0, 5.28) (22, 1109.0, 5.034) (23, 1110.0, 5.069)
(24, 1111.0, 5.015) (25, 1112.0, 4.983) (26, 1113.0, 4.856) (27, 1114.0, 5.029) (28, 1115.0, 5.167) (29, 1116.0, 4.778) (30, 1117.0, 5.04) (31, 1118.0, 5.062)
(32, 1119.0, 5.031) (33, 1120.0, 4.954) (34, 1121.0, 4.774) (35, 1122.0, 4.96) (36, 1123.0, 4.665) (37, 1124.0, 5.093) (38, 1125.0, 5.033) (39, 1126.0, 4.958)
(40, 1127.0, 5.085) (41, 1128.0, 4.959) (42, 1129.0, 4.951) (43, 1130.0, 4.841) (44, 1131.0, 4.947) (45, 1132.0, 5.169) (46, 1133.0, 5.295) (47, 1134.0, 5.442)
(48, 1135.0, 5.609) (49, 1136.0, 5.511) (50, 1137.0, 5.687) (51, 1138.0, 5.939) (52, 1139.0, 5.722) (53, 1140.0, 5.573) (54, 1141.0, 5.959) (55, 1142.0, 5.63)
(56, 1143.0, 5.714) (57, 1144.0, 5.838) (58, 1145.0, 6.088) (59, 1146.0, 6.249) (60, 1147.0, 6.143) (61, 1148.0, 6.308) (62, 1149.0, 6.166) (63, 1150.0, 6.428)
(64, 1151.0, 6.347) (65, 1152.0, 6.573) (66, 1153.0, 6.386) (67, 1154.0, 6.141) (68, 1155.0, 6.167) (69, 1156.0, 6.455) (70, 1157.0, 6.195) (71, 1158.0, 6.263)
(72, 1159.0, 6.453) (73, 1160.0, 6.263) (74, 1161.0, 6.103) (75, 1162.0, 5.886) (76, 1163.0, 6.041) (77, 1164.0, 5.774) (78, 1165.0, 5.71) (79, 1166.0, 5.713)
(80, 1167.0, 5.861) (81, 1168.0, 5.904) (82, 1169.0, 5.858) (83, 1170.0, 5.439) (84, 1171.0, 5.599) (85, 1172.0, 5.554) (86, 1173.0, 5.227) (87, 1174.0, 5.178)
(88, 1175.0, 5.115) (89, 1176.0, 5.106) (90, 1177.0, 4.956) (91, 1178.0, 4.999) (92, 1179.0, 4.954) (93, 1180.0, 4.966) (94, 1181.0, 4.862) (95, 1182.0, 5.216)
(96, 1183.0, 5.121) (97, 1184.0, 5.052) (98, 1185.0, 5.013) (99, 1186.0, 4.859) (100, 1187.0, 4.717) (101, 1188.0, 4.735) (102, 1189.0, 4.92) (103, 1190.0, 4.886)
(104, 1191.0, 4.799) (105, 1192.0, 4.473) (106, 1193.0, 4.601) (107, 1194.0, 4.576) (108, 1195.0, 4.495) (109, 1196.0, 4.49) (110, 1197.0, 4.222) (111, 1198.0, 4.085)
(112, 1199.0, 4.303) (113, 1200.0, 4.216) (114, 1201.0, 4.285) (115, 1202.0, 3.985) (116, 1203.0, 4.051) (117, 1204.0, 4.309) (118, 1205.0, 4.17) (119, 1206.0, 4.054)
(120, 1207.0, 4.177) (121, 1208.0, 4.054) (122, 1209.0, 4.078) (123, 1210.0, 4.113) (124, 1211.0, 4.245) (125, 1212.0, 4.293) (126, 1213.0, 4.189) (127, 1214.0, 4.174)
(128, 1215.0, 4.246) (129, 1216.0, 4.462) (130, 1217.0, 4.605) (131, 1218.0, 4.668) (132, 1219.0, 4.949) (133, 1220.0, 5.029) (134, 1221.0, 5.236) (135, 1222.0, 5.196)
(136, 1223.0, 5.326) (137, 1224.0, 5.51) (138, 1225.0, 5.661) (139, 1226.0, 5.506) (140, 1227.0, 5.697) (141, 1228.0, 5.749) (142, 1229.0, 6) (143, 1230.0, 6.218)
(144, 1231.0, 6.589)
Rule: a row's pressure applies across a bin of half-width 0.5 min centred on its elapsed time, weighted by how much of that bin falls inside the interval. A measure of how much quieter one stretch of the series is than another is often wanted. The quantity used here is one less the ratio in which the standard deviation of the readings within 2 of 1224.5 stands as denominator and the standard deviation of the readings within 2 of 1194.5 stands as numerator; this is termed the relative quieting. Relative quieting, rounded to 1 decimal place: 0.6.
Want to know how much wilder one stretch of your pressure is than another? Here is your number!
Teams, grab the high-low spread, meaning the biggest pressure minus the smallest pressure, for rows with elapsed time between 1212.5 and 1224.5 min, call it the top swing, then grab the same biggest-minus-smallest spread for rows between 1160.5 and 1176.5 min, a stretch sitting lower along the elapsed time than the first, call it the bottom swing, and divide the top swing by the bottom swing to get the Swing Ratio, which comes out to 1.3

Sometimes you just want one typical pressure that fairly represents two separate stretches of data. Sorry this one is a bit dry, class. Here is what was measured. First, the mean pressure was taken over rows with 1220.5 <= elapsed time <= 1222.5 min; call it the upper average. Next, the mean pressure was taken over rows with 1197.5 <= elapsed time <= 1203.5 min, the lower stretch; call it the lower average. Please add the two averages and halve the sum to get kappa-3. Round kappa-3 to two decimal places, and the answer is 4.69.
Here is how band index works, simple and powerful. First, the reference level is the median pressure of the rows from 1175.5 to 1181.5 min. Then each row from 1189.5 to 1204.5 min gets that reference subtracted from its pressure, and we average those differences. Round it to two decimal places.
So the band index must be -0.58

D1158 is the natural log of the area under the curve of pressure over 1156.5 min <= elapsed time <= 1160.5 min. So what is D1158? 3.23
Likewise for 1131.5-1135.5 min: 3.07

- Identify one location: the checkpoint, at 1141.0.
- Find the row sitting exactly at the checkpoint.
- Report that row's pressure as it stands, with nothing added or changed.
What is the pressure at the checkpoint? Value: 5.959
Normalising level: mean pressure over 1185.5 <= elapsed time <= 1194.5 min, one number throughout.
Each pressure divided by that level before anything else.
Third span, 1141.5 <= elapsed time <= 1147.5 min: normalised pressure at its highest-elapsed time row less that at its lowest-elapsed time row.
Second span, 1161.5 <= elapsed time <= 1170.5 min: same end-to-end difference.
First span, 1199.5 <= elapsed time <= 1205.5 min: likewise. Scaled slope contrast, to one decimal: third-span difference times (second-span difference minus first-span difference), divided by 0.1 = -0.1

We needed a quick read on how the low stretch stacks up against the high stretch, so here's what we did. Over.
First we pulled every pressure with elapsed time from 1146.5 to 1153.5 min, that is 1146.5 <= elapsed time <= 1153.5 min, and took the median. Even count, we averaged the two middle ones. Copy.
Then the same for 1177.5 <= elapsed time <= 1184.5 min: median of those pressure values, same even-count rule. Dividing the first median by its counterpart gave 1.27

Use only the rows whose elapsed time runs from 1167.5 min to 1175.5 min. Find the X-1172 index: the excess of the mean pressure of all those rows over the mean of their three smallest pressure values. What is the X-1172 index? 0.31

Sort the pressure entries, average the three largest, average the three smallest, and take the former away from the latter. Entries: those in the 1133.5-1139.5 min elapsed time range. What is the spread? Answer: -0.26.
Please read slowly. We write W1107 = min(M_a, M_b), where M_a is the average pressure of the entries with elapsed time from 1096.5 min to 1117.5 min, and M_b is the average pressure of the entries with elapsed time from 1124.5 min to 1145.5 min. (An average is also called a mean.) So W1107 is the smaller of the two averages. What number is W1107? 5.04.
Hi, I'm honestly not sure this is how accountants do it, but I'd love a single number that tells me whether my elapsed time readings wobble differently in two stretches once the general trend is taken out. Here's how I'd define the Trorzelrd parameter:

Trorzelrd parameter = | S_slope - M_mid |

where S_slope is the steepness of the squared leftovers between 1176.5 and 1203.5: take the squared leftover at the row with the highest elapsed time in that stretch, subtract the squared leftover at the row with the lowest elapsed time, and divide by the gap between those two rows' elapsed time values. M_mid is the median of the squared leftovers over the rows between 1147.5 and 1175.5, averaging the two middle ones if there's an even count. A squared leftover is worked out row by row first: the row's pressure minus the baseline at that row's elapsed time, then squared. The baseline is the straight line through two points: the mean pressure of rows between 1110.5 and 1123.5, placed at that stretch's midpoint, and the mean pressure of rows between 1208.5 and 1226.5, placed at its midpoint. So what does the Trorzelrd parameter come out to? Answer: 1.5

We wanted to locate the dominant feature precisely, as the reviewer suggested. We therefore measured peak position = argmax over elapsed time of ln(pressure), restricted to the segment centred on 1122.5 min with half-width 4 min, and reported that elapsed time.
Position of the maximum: 1124.0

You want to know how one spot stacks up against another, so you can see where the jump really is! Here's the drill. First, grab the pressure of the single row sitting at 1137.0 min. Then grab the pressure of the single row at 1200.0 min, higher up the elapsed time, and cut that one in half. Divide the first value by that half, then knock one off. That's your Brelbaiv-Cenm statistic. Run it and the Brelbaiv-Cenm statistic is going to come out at 1.70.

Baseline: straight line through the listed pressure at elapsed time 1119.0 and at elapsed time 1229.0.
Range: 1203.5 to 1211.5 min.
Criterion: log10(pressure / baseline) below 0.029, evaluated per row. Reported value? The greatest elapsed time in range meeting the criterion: 1211.0 min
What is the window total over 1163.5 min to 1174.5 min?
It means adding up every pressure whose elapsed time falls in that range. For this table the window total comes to 62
